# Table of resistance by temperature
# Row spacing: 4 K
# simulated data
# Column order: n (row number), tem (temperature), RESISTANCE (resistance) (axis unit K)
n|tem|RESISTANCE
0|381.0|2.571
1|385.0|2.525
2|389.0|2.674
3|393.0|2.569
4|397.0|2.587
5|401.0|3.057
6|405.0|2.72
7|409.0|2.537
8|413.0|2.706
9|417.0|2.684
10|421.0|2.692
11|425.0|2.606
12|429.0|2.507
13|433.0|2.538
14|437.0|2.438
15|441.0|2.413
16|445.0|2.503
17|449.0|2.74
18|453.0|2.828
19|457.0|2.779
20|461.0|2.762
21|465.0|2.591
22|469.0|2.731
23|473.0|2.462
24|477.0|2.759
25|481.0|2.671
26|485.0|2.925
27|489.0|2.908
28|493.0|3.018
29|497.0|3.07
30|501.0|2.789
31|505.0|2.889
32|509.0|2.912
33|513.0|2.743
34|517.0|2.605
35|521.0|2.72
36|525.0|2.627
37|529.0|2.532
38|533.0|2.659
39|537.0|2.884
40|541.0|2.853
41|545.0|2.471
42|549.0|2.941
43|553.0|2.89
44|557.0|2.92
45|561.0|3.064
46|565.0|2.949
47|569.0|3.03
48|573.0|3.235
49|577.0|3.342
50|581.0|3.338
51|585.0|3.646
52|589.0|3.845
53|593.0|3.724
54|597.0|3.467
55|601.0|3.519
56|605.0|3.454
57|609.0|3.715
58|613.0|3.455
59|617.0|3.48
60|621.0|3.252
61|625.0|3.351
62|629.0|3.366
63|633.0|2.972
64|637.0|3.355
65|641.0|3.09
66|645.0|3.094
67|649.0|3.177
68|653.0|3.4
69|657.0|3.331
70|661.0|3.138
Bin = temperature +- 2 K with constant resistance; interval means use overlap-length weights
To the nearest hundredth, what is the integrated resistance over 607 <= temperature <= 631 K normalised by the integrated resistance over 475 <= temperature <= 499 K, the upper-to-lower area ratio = 1.19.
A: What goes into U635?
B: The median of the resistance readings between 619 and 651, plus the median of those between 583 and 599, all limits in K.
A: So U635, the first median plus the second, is 6.9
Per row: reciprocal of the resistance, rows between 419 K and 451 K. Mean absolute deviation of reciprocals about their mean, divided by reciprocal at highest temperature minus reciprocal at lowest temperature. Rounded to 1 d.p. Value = -2.2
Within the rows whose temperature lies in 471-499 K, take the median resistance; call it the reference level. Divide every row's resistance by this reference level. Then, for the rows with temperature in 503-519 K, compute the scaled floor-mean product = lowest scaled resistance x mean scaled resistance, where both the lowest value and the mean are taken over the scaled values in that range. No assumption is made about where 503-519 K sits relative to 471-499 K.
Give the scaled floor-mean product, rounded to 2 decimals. 0.86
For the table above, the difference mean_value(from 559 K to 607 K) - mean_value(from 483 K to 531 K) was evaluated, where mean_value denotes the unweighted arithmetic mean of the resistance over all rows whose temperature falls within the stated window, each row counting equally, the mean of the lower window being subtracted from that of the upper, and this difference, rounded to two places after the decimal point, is 0.57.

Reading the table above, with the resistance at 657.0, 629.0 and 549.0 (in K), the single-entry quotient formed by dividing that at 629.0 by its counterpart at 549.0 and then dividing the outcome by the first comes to 0.34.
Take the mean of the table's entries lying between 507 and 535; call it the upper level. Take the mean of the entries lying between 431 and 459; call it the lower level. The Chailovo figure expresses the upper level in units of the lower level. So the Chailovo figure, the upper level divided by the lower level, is 1.03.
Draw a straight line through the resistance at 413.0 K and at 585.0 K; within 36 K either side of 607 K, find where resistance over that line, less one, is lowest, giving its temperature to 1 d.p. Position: 633.0 K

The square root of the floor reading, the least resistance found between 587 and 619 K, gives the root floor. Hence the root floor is 1.86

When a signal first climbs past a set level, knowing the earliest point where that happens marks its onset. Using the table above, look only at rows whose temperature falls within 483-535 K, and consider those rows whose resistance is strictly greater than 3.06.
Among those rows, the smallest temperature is 497.0 K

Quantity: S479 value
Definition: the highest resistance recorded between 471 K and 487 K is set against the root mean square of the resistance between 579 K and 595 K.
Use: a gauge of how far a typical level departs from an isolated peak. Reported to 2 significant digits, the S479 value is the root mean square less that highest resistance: 0.72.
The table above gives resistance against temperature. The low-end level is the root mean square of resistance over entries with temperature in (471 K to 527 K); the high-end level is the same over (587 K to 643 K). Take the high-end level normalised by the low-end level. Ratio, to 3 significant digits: 1.23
